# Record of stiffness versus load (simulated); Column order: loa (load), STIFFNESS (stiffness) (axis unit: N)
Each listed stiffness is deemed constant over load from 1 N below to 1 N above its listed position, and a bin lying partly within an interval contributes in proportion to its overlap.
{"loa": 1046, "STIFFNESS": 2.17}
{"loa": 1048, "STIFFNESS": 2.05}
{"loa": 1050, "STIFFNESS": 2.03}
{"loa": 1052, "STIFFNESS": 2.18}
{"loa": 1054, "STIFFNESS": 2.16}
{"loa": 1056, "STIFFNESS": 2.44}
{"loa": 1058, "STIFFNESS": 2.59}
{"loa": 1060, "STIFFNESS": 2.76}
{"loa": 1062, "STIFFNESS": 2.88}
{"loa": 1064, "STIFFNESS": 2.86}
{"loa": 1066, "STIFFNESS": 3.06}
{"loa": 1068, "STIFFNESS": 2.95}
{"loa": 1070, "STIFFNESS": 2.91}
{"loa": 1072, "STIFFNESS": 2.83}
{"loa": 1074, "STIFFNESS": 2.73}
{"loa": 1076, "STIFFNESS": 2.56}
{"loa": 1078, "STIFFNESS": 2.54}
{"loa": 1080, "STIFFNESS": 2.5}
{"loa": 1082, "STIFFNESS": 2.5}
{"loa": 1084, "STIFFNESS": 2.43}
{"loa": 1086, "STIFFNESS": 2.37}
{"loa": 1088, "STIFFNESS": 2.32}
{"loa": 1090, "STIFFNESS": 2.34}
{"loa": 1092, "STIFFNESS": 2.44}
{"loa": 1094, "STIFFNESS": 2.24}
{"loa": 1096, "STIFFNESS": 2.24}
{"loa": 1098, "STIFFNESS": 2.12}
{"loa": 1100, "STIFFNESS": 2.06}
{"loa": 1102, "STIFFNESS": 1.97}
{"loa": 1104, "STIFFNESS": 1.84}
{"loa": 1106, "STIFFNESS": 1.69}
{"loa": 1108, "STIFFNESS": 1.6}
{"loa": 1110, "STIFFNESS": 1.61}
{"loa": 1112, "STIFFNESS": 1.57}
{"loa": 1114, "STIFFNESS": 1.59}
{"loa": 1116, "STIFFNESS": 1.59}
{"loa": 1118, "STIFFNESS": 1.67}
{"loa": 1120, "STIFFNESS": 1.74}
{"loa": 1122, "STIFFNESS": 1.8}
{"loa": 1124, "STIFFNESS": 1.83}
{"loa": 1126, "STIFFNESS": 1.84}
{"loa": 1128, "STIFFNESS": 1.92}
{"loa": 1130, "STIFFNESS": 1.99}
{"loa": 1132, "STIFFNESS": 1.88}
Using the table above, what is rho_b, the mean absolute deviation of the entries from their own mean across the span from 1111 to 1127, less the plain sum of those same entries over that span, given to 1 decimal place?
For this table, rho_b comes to -13.5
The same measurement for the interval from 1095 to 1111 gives -14.9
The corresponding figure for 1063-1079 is -22.3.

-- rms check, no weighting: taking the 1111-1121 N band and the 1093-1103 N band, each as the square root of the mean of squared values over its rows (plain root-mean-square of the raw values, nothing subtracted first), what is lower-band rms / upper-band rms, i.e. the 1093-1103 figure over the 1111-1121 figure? 1.3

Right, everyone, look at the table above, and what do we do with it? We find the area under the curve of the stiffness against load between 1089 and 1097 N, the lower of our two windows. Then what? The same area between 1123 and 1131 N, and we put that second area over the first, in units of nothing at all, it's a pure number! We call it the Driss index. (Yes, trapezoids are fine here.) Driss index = 0.82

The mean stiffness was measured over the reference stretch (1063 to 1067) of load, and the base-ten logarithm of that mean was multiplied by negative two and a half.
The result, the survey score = -1.2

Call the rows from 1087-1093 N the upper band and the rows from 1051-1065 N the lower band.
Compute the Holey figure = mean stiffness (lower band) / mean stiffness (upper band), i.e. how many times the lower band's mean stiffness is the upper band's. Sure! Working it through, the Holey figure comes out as 1.08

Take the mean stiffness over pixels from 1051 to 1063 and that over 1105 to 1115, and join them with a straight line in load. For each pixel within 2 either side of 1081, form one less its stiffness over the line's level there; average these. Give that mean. -0.191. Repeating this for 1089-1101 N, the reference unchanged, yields -0.201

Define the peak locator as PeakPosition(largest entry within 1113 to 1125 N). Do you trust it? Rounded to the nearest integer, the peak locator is 1124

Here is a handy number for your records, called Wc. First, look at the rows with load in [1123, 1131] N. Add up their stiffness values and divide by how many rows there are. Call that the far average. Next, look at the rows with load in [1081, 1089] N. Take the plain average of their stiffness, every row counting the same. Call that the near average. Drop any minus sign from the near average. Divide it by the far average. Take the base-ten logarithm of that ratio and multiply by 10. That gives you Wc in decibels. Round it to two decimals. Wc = 1.04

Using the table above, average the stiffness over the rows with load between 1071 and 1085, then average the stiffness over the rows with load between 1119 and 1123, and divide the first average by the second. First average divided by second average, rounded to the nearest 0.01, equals 1.46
